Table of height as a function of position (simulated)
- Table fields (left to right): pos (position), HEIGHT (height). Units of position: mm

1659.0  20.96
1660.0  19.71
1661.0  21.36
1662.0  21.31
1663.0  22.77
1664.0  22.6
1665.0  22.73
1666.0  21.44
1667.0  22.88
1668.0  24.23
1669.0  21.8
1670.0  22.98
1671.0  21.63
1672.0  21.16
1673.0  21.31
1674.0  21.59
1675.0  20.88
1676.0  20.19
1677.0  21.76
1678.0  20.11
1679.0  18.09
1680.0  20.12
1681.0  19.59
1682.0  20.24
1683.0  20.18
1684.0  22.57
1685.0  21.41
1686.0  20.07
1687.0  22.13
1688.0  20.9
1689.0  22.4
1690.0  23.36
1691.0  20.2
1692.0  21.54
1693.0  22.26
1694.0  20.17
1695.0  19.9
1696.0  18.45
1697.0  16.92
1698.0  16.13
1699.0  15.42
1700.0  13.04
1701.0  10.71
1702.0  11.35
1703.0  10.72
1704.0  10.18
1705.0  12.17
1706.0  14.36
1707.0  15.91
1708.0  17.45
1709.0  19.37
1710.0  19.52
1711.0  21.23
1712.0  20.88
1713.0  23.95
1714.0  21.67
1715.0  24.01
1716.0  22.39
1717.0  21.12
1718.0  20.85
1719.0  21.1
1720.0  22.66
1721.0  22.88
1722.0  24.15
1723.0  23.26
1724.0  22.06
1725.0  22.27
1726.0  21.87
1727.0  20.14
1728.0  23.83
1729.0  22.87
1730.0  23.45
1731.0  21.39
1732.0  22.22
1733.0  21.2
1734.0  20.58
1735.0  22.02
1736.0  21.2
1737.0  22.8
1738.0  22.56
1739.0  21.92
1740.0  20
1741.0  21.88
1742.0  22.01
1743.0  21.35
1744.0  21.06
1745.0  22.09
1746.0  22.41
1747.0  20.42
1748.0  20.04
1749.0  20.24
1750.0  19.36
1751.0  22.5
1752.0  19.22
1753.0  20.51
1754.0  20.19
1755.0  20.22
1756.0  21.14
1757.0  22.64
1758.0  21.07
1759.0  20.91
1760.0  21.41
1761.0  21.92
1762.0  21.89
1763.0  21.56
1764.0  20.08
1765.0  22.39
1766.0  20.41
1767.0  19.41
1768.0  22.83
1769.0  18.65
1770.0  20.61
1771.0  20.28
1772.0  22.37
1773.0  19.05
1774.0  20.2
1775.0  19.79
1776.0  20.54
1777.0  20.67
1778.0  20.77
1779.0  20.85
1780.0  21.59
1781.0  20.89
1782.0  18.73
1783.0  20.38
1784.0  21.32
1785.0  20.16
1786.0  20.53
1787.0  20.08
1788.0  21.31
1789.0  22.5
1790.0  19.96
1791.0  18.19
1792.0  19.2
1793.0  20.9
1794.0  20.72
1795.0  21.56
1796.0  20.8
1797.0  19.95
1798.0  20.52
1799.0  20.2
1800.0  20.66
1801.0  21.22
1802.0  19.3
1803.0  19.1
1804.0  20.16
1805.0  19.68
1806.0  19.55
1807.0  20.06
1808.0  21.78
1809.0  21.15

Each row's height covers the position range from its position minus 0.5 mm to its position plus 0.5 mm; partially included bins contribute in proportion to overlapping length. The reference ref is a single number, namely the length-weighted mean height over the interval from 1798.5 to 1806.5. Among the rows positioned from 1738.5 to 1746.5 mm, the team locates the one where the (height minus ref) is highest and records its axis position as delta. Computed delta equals 1746.0 mm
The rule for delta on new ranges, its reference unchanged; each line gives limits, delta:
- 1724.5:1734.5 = 1728.0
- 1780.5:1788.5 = 1784.0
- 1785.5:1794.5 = 1789.0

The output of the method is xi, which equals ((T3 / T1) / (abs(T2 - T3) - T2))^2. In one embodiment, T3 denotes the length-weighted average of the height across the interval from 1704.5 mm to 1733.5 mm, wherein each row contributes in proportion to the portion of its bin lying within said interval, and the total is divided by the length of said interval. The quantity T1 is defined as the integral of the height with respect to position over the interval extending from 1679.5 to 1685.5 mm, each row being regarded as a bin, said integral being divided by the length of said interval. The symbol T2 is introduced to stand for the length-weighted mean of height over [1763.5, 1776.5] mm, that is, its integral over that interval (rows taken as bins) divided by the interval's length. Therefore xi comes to 0.0026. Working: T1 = 20.7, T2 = 20.5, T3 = 21.04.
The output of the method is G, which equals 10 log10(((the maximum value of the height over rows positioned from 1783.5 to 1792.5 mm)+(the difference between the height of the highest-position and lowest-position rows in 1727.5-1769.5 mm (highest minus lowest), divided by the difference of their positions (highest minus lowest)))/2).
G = 10.5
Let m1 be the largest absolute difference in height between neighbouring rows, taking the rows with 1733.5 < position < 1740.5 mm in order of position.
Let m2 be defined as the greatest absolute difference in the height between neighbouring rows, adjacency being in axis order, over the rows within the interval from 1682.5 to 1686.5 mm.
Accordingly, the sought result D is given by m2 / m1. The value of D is 1.2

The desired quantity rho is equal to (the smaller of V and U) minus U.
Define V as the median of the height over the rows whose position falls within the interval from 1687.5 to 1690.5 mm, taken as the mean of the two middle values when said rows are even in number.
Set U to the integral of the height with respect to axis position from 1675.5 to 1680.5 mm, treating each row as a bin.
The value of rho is -78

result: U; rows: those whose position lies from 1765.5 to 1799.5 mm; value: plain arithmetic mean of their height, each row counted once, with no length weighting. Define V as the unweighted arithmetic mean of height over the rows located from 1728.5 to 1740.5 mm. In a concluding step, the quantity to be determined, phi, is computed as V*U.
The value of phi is 447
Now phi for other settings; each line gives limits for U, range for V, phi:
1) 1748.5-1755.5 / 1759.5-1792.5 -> 419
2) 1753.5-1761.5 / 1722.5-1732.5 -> 473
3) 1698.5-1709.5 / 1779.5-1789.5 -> 284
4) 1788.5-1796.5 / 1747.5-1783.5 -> 424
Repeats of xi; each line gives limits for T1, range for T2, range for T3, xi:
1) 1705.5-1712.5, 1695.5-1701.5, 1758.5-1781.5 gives 0.0145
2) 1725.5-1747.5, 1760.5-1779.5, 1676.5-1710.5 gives 0.0021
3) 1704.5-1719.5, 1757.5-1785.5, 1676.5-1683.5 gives 0.0026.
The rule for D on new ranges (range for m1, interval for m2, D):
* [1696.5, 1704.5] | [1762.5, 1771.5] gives 1.8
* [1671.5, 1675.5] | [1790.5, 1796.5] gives 2.4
